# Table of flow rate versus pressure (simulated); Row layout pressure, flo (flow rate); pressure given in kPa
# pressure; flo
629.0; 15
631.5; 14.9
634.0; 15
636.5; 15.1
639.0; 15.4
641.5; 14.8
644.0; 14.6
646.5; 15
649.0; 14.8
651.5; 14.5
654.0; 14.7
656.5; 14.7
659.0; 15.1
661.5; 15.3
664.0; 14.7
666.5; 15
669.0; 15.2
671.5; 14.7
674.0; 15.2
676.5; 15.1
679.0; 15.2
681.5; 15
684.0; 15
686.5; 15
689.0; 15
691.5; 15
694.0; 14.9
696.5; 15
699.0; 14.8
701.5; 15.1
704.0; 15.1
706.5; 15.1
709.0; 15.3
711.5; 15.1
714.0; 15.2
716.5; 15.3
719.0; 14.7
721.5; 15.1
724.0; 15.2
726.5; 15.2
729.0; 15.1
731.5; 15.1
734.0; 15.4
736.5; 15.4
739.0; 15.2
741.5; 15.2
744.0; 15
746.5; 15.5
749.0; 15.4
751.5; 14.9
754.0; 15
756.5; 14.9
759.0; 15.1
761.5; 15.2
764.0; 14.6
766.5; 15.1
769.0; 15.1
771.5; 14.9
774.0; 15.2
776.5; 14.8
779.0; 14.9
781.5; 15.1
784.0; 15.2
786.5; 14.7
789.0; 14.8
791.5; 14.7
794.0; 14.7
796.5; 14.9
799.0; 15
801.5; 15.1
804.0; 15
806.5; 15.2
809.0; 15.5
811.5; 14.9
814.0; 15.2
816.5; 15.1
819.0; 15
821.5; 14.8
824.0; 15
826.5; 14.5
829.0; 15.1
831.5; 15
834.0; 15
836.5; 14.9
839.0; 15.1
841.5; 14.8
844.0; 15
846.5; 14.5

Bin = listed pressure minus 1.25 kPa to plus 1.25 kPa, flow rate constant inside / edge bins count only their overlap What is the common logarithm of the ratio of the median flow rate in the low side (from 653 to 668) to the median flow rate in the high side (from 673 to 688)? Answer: -0.0058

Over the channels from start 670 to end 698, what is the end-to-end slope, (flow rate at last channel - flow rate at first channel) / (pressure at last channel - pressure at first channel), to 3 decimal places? 0.012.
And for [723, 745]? -0.010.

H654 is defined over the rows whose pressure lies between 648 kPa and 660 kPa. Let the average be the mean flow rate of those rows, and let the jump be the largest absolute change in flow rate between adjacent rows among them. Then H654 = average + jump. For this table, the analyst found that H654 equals 15.2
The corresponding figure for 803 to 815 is 15.8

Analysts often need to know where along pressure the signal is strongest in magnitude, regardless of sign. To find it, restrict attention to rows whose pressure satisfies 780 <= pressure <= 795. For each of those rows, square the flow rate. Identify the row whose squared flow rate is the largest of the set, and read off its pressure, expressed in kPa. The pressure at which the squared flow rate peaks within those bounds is 784.0 kPa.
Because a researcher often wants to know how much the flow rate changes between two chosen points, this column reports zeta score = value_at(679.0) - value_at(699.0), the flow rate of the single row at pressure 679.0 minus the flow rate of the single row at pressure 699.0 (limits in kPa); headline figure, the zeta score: 0.4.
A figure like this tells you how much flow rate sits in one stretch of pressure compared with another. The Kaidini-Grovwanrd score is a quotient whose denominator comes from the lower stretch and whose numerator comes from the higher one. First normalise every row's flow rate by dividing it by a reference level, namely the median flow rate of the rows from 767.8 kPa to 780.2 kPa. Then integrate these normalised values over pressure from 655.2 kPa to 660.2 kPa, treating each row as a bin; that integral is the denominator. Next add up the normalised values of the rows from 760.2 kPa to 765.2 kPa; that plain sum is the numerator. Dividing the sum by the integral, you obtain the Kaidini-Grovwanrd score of 0.40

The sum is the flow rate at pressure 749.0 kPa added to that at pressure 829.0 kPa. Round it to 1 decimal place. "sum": 30.5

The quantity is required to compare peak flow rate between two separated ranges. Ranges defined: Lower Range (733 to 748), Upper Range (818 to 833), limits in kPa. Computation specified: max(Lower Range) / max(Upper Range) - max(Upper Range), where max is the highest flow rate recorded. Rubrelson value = -14.1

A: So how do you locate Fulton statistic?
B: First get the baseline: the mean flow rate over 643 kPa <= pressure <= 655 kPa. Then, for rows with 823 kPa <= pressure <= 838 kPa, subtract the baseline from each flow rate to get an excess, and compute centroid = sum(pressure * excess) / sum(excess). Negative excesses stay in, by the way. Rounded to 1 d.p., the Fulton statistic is 831.2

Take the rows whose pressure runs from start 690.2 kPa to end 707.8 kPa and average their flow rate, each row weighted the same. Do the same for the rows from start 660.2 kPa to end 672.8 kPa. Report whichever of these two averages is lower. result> 15.0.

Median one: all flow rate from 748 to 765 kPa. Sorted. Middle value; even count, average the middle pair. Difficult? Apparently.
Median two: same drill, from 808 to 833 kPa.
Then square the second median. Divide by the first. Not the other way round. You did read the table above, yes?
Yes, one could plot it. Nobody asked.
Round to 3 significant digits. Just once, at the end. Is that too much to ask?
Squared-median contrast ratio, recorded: 15.0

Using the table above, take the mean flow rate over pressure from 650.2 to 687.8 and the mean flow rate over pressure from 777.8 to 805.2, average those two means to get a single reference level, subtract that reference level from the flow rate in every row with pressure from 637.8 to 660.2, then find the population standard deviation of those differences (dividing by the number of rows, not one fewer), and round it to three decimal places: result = 0.263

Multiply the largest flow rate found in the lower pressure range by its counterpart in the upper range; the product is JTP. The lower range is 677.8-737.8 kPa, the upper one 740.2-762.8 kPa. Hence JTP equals 239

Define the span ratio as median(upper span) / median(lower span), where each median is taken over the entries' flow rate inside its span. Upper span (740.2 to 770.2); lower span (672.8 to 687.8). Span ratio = 1.00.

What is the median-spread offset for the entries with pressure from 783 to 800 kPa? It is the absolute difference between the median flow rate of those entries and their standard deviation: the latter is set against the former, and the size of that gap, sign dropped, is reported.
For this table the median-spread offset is 14.6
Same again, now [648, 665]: 14.4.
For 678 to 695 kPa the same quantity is 14.9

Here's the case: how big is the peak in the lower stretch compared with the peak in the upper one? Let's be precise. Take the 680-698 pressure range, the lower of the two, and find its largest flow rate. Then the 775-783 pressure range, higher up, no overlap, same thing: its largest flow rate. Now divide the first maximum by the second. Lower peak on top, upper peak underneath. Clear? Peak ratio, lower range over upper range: 0.99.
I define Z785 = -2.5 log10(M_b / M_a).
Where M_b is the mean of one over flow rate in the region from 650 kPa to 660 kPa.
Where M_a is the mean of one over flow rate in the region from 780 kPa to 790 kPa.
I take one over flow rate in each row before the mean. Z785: -0.015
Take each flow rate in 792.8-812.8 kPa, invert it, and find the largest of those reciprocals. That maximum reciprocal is 0.0680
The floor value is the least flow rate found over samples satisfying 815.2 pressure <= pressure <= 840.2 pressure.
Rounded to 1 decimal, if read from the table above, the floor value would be 14.5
